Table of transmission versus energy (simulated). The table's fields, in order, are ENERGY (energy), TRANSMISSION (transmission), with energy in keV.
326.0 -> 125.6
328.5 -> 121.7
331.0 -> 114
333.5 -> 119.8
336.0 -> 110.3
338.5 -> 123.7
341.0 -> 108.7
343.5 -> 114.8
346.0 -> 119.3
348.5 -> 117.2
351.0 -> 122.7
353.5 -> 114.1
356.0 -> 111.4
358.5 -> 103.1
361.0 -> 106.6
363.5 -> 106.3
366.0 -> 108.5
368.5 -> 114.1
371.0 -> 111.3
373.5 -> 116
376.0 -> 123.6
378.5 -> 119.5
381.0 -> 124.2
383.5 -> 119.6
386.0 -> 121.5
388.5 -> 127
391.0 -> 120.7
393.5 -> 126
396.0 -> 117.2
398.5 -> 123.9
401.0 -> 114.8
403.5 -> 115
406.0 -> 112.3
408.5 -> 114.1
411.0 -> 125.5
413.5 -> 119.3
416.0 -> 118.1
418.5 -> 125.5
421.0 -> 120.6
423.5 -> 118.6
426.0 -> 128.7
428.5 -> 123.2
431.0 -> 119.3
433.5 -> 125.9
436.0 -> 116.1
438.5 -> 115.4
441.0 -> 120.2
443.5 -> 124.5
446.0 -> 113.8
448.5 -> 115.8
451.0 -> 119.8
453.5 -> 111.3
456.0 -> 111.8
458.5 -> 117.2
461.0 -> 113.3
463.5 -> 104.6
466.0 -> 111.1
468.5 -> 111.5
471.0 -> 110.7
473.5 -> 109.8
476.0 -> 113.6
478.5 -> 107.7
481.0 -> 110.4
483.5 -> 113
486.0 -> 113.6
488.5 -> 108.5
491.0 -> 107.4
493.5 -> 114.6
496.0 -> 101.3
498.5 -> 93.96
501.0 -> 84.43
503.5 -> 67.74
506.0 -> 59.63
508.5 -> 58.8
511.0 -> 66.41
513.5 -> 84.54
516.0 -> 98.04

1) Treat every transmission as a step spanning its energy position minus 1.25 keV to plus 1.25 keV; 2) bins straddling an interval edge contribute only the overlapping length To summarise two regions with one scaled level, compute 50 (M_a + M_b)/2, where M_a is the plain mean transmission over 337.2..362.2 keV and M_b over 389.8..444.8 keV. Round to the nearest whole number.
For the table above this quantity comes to 5860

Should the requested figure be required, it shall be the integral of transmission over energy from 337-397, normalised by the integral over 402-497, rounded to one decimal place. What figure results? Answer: 0.6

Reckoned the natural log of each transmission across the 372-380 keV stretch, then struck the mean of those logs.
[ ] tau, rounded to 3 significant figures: 4.78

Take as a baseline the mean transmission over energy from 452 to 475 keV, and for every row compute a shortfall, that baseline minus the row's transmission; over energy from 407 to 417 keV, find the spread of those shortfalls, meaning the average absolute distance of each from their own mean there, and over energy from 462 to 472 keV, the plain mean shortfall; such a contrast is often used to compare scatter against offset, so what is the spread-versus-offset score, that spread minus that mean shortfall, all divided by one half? 3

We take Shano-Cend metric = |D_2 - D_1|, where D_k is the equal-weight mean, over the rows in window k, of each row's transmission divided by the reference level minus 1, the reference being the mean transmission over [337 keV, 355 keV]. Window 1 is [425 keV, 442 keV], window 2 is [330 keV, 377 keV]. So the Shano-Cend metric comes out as 0.062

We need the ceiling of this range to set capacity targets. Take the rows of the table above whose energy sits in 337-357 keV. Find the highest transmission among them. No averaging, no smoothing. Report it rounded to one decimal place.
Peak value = 123.7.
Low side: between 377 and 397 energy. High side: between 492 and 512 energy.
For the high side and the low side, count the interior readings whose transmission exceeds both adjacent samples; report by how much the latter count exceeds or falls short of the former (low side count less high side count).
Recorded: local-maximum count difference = 3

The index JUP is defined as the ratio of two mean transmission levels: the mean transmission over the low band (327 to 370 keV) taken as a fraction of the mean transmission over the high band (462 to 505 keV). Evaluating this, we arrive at 1.09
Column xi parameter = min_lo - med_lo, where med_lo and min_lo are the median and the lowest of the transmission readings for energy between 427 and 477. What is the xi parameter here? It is -10.0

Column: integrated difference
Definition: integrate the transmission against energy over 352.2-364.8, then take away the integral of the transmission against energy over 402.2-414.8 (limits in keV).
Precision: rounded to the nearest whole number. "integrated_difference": -112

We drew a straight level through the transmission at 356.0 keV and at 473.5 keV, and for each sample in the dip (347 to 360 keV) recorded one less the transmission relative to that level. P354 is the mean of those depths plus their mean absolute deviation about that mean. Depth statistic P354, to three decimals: 0.026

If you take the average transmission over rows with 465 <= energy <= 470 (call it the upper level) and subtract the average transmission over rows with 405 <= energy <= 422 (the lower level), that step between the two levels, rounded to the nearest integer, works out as -8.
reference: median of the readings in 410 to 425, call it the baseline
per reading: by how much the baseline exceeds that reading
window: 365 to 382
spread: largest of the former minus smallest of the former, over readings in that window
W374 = 15.7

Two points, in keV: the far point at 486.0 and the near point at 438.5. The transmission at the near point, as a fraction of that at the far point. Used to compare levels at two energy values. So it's 1.02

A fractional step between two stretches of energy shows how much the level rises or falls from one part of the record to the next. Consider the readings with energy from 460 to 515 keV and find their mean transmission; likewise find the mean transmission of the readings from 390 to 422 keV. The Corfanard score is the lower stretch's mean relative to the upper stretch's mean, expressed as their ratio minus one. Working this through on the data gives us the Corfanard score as 0.21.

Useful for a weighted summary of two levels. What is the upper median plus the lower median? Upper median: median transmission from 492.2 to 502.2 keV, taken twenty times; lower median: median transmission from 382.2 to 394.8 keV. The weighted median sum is 2074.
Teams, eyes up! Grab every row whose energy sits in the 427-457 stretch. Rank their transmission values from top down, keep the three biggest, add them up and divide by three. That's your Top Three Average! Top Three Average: 125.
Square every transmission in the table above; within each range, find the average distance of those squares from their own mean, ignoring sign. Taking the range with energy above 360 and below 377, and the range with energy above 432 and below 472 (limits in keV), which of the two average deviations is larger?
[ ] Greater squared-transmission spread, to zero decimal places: 1083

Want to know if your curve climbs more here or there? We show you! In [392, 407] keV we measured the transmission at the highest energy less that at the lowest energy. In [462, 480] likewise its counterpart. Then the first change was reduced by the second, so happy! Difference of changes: -17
